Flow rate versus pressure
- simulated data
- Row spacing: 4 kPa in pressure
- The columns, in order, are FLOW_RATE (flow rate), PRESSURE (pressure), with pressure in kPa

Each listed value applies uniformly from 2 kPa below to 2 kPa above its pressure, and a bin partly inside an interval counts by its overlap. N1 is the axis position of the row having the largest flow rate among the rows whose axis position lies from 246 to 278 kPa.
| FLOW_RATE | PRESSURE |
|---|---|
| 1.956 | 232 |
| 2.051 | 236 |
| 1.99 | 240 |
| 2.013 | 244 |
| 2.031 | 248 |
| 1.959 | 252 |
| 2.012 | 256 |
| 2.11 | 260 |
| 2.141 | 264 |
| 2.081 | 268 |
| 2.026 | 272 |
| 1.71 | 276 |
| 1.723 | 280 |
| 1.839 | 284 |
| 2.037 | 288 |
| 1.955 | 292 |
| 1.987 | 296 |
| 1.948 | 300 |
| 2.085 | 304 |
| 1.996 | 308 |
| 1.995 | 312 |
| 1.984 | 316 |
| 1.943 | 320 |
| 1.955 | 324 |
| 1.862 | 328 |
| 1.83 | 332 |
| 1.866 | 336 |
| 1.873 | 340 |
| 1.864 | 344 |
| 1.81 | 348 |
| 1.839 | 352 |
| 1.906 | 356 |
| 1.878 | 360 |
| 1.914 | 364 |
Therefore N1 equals 264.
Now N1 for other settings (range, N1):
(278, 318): 304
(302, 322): 304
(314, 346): 316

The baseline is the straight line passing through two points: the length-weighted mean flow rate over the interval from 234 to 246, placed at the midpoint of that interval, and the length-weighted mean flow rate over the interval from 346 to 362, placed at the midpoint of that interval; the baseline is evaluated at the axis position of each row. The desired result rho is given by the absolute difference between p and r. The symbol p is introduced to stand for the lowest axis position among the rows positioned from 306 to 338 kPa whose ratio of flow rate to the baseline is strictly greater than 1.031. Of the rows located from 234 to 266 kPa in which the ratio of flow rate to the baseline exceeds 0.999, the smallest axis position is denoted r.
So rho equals 72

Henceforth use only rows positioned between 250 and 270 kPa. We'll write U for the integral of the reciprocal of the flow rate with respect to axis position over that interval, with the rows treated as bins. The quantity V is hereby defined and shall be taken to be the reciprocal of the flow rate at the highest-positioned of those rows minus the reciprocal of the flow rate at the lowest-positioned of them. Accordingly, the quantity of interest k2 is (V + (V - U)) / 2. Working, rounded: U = 9.7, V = -0.030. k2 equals -4.89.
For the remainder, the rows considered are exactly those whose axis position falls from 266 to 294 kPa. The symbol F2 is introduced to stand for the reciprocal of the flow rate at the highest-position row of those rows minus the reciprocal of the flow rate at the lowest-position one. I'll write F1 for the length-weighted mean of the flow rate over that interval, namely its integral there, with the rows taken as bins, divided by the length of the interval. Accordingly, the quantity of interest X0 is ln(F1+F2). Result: 0.66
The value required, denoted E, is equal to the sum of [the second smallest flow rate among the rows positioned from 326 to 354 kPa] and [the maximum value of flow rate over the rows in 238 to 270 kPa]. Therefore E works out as 3.97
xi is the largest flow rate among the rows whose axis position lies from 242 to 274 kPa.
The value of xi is 2.141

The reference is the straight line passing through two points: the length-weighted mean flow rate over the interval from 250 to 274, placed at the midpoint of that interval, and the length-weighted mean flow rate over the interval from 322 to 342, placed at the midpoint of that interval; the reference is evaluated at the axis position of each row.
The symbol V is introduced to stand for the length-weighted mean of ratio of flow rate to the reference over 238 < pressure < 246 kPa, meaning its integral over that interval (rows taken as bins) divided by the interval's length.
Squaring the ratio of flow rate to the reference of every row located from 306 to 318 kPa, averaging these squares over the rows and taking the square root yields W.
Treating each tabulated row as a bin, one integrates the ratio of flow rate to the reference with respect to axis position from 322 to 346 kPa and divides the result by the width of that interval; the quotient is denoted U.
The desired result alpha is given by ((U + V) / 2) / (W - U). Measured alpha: 31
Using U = 1.00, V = 0.951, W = 1.03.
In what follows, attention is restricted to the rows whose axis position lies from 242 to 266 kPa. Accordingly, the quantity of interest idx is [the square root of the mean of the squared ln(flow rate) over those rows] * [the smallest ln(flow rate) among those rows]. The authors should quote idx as 0.48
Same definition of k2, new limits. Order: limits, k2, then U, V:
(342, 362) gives -5.38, 10.8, -0.004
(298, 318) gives -5.01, 10.0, -0.009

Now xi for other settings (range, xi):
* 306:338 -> 1.996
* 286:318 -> 2.085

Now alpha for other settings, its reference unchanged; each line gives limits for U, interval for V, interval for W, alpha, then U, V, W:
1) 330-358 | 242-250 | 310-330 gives 61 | 1.00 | 0.965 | 1.02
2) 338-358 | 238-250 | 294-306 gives 74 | 1.01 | 0.958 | 1.03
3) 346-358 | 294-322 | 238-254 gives -17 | 1.01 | 1.027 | 0.95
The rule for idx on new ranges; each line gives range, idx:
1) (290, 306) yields 0.46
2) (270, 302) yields 0.35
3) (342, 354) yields 0.36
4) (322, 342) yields 0.38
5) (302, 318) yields 0.48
